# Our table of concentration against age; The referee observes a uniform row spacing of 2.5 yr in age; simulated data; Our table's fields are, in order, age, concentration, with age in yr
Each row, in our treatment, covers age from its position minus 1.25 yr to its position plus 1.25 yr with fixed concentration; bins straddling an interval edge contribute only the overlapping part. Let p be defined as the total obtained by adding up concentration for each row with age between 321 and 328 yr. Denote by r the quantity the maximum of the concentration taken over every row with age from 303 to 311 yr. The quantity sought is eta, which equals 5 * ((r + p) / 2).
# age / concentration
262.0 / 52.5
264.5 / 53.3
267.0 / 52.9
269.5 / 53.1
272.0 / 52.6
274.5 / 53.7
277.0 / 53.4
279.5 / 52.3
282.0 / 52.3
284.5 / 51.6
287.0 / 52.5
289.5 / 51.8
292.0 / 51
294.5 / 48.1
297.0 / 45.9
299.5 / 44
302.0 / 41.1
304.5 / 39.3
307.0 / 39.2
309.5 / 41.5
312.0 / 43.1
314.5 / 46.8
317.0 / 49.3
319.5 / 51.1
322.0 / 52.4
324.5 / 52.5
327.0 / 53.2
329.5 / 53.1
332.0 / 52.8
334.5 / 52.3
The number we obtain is 499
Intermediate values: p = 158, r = 41.5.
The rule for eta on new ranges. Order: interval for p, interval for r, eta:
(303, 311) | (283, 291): 431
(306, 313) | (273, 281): 444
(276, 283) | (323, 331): 528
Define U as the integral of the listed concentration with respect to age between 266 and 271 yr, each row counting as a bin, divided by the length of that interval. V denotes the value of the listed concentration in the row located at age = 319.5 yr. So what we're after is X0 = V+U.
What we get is 104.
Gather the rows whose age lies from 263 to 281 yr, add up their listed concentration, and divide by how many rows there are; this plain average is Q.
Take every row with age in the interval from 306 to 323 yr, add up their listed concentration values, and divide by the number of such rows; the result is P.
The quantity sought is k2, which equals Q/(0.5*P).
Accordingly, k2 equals 2.3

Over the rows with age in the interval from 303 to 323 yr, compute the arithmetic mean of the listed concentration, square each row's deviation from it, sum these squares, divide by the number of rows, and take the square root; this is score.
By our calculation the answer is 4.9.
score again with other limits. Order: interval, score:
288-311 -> 4.5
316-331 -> 1.4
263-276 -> 0.4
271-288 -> 0.7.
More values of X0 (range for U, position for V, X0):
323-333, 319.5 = 104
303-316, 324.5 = 95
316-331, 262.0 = 104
